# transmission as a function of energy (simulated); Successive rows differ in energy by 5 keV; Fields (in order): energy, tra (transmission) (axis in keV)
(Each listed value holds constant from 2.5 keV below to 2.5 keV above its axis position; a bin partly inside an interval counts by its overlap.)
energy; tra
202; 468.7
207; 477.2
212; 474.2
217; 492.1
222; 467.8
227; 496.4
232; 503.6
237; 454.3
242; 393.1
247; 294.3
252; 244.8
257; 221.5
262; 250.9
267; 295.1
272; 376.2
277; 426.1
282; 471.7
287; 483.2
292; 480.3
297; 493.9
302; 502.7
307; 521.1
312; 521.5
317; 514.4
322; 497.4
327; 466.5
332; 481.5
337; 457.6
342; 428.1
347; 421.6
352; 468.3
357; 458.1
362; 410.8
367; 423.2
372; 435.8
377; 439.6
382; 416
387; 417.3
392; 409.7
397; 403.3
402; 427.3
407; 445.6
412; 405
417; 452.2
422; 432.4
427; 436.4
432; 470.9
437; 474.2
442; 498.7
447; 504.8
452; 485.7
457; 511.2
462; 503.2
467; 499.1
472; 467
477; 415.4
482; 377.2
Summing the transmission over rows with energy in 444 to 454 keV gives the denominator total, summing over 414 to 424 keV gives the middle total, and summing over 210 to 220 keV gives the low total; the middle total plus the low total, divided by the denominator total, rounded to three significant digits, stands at 1.87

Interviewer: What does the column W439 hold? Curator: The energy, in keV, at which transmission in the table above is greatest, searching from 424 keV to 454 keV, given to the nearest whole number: 447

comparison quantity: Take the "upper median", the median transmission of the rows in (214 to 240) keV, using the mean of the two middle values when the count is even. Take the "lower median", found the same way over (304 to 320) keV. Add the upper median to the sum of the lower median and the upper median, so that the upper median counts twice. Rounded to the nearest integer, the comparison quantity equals 1505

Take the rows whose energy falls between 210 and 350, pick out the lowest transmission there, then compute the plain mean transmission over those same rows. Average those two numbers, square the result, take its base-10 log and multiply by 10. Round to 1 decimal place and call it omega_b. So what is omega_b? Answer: 50.3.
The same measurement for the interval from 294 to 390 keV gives 52.8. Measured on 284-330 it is 53.7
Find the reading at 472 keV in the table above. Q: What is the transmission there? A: 467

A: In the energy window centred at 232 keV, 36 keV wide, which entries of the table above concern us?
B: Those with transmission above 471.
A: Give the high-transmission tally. 3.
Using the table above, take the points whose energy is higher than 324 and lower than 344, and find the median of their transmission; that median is 462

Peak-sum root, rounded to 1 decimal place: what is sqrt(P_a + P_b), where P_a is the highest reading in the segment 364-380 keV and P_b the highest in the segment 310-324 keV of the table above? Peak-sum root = 31.0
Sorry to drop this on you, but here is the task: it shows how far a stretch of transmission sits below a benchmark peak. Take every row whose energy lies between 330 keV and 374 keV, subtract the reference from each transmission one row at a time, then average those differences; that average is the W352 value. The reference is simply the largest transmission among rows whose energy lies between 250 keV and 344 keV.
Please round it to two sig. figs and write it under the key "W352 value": -79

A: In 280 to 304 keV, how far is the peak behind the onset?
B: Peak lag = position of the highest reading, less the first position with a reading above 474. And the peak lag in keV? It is 15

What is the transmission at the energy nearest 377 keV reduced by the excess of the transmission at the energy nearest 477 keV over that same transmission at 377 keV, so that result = 464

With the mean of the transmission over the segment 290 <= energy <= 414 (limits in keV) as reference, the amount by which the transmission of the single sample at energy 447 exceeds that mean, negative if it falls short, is 51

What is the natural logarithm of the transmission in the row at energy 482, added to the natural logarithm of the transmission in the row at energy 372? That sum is 12.0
